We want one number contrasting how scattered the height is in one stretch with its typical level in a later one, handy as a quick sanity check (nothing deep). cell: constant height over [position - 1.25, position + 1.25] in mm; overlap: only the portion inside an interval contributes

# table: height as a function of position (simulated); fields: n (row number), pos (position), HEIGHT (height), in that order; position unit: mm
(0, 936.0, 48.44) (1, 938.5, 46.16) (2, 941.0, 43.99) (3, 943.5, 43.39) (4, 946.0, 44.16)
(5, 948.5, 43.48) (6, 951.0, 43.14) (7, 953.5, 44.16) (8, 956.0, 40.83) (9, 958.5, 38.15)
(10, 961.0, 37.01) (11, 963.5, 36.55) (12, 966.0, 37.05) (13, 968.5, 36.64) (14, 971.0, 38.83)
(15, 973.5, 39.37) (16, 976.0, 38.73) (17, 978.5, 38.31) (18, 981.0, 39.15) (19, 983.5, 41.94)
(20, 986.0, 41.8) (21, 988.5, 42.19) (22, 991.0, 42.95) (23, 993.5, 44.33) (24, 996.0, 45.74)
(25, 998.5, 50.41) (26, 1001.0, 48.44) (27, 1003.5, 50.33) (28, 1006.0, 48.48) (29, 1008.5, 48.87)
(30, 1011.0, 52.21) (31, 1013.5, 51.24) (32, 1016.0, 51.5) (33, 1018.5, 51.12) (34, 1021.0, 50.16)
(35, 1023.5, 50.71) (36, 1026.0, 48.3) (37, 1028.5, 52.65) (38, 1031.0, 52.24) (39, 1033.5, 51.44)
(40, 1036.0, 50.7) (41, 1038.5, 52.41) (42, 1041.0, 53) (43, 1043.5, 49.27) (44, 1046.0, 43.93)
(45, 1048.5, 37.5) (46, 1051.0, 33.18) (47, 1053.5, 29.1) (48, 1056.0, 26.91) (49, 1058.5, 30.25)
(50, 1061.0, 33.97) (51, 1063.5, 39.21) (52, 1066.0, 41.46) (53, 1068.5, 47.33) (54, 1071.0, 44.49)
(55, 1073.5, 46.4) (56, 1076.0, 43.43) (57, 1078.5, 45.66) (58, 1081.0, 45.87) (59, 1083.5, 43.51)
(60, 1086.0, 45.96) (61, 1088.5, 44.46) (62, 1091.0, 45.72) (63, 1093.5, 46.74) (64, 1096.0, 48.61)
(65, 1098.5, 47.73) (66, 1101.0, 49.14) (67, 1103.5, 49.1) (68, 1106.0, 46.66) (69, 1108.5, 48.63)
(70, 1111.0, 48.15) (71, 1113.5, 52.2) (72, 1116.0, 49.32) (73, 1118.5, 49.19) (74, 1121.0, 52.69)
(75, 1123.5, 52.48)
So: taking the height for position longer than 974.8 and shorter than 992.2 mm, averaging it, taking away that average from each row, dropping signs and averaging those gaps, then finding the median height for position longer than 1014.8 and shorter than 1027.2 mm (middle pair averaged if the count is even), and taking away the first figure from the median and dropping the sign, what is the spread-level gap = 49.0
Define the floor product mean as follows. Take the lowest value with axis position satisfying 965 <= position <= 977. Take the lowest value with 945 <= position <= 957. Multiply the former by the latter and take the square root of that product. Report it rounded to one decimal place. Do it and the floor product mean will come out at 38.7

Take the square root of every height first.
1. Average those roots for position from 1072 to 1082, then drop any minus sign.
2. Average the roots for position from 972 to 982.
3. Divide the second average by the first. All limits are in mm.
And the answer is 0.93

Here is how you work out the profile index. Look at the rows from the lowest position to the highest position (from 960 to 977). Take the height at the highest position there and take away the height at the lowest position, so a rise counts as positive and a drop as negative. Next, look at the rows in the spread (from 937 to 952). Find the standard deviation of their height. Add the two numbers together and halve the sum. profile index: 1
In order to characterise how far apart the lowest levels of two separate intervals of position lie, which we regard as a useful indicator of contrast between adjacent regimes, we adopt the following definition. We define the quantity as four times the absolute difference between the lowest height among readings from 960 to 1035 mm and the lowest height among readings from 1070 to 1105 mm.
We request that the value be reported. 28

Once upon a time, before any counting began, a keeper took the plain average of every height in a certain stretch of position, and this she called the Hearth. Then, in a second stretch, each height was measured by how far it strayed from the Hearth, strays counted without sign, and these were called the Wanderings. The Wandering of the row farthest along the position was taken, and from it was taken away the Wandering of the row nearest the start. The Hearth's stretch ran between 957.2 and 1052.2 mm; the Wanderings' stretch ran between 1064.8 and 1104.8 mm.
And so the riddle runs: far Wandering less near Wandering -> 0.2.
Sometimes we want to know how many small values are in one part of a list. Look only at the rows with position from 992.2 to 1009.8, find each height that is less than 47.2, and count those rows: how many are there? 2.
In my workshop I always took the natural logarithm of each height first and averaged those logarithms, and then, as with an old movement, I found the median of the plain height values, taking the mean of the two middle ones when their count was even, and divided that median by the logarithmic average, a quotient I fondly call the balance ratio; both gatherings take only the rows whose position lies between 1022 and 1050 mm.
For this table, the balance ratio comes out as 13.0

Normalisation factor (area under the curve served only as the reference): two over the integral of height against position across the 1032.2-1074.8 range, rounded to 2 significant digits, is 0.0011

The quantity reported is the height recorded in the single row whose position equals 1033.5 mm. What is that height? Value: 51.44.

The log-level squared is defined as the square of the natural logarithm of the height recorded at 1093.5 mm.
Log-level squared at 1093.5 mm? 14.8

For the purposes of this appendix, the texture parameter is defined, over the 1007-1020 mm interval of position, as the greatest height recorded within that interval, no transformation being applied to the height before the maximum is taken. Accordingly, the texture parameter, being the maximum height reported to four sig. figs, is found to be 52.21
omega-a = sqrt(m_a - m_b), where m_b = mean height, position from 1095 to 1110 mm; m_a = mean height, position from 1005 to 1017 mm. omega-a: 1.5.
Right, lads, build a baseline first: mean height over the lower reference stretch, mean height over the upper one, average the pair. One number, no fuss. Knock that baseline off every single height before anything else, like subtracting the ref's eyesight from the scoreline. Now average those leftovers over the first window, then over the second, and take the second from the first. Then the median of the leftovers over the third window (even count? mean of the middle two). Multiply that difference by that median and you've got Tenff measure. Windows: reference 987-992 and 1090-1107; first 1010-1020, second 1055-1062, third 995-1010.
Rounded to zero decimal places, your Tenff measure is 75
